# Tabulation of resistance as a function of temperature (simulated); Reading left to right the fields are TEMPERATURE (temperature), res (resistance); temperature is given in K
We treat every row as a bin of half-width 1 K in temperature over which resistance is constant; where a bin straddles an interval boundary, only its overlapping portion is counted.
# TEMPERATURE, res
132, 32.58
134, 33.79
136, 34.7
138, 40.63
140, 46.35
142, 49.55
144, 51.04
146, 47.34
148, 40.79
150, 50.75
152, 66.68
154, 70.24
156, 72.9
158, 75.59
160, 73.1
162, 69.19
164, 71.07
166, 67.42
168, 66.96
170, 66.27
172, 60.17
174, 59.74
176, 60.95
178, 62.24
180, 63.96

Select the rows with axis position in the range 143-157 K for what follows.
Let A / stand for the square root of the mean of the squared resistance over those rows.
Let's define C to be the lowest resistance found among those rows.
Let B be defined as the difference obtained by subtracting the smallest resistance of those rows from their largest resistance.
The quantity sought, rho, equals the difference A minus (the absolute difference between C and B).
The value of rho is 50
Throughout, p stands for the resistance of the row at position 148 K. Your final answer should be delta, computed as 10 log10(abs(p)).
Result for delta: 16.1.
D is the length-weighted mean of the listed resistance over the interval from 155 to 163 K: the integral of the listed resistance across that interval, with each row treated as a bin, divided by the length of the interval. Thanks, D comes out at 73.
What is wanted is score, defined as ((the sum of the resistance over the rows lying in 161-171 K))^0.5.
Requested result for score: 18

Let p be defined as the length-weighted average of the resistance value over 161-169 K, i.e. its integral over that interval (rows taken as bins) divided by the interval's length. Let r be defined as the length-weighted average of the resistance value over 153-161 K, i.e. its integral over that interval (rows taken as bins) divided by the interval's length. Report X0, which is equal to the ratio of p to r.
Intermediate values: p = 69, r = 73.0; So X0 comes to 0.9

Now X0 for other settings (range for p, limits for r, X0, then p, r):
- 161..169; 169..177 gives 1.1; 69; 61.8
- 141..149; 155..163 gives 0.6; 47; 72.7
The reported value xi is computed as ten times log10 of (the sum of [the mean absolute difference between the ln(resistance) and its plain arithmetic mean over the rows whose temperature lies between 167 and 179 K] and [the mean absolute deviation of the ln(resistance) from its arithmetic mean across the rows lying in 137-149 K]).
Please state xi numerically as -9.2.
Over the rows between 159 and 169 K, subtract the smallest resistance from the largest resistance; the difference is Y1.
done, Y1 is 6.1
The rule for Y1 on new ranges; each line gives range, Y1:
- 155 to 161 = 2.7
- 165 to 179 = 7.7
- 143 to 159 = 34.8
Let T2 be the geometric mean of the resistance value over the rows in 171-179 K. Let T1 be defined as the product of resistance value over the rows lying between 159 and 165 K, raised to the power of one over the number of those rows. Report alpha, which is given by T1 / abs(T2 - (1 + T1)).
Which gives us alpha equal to 6.3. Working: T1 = 71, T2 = 61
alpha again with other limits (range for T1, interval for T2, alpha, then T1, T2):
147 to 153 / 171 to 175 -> 7.1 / 52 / 60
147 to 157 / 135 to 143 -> 3.4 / 59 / 42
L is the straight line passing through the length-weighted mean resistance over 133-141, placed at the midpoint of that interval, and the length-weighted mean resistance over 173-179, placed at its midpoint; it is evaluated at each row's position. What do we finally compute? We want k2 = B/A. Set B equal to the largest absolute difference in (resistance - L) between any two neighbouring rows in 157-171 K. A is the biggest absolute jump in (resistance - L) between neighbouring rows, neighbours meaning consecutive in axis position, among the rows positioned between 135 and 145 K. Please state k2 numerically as 1.05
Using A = 5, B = 5.0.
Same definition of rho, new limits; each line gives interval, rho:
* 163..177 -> 16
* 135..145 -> 27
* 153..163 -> 9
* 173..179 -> 4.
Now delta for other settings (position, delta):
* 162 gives 18.4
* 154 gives 18.5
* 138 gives 16.1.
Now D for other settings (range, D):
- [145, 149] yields 44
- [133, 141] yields 39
